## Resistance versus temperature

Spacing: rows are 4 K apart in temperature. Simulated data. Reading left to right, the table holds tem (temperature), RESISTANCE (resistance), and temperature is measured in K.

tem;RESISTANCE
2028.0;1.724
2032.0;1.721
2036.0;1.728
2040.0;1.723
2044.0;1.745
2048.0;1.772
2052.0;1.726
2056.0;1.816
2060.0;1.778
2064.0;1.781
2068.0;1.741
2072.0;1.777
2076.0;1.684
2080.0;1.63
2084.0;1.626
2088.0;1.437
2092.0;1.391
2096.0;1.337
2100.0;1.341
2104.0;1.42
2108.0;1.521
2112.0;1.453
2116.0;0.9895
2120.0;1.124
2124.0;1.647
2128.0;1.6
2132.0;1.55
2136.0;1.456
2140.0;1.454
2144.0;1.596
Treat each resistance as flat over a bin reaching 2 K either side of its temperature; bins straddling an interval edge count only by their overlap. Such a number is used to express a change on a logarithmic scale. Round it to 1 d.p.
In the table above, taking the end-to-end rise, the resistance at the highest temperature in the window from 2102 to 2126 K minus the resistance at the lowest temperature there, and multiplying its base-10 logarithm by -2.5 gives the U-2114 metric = 1.6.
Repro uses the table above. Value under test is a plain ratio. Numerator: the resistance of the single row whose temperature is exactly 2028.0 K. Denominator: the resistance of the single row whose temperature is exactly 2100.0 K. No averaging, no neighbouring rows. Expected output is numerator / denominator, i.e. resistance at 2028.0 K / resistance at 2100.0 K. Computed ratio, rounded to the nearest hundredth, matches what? 1.29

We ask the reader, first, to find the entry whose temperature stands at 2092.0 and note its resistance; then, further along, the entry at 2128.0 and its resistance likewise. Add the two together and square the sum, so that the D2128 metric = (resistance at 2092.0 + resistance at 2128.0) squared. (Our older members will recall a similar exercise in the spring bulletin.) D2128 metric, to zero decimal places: 9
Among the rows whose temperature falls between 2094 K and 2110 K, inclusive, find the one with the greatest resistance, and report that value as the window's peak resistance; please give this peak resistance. 1.521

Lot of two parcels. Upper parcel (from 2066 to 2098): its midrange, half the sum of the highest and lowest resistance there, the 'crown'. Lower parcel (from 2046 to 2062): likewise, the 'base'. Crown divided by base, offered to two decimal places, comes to 0.88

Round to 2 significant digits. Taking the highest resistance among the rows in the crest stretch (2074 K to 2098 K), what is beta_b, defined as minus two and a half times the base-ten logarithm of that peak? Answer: -0.57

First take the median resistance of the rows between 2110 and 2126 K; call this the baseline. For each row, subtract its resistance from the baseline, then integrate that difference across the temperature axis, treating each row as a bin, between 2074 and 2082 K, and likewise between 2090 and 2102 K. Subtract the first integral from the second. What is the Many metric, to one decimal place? 2.1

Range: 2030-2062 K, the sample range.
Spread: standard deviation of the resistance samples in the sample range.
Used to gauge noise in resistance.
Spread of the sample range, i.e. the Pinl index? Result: 0.03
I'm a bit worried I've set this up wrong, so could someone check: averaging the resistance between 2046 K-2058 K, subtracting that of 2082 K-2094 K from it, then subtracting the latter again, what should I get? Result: -1.2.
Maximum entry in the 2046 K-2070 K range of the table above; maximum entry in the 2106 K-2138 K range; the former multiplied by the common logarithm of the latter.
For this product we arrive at 0.39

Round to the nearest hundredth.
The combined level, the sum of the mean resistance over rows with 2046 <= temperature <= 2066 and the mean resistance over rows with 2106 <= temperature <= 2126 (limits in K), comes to 3.12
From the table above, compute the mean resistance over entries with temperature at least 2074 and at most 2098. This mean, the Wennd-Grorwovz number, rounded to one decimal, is 1.5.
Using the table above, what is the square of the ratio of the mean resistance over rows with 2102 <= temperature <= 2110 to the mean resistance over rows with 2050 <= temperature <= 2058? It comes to 0.69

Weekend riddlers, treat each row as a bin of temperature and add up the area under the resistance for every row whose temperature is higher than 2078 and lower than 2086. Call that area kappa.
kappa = 13.0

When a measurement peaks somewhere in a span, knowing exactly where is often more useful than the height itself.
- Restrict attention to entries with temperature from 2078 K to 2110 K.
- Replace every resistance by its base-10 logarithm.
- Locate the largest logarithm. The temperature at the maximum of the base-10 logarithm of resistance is 2080.0 K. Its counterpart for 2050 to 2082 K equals 2056.0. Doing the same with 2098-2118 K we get 2108.0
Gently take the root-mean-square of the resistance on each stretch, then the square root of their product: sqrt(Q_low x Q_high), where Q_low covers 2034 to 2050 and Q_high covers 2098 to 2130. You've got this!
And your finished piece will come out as 1.56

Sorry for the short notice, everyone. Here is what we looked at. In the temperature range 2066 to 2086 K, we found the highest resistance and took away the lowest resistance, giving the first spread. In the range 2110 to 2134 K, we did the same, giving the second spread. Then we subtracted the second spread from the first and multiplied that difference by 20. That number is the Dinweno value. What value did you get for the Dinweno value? -10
